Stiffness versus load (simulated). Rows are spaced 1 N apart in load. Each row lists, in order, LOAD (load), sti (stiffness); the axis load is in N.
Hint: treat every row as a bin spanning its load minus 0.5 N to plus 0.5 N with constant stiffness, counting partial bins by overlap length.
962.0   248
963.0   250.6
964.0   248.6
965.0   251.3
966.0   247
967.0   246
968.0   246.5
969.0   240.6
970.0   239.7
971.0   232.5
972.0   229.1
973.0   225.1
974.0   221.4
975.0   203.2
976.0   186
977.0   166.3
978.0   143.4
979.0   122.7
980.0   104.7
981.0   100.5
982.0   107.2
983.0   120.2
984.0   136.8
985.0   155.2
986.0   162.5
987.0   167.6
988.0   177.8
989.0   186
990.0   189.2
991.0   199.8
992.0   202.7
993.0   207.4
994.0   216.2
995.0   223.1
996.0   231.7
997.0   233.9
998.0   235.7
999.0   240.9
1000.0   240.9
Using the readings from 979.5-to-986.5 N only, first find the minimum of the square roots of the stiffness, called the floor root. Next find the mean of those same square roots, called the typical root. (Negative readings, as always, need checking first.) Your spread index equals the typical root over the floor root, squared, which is 1.25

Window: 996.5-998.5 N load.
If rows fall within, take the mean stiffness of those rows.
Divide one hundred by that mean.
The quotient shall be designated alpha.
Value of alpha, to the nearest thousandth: 0.426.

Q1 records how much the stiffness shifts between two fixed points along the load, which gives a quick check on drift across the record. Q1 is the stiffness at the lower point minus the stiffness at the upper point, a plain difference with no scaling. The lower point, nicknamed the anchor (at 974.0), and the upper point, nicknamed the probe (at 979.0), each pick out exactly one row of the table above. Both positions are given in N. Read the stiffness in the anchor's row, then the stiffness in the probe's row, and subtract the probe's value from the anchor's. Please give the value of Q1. 99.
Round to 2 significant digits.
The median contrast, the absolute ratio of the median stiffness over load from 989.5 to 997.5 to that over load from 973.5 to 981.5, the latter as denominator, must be 1.4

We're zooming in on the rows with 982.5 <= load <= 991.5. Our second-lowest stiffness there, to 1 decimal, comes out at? 136.8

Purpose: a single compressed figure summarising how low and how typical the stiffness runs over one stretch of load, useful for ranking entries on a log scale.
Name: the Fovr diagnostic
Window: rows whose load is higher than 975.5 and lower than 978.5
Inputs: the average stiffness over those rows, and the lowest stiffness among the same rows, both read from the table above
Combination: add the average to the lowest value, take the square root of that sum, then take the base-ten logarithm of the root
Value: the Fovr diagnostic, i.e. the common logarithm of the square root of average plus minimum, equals 1.24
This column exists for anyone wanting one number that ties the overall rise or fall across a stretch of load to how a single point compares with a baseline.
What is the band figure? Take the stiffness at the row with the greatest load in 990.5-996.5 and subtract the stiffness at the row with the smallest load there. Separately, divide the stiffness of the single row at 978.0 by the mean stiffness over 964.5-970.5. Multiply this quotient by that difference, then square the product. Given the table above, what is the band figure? 348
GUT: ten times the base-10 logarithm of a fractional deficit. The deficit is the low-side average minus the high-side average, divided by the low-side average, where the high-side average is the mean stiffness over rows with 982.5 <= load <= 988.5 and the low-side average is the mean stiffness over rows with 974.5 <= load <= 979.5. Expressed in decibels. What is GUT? -12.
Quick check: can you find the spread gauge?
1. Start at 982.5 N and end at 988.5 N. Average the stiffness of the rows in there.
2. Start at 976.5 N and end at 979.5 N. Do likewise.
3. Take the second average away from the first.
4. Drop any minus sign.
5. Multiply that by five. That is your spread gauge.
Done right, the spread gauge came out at 46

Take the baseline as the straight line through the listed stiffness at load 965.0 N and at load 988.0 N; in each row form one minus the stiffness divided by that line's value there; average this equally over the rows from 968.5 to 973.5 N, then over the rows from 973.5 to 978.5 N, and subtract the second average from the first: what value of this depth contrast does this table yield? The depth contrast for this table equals -0.16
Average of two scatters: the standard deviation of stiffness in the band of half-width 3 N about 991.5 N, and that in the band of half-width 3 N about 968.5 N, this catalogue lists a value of 8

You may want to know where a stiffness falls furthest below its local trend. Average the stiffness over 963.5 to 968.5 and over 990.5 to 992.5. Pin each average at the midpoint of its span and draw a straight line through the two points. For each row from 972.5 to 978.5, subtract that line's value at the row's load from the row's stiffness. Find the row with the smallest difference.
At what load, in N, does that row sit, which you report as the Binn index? 978.0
